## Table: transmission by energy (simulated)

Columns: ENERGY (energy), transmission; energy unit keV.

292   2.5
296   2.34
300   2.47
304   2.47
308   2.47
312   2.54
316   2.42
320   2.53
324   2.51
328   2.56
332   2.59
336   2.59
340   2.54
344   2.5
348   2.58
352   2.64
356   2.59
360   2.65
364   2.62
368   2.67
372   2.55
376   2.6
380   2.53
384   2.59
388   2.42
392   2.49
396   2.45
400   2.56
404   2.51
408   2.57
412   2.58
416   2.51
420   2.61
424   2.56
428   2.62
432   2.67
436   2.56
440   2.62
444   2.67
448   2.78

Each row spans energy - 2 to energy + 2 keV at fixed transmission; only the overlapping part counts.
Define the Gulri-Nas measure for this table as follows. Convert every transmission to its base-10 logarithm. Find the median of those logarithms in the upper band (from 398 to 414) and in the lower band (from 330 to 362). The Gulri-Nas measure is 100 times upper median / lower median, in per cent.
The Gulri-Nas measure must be 99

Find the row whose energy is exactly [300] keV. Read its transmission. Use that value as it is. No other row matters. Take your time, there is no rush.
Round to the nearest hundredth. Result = 2.47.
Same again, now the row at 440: 2.62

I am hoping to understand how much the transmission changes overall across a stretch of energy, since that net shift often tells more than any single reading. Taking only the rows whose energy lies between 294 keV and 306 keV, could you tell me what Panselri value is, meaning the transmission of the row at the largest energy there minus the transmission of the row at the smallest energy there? 0.13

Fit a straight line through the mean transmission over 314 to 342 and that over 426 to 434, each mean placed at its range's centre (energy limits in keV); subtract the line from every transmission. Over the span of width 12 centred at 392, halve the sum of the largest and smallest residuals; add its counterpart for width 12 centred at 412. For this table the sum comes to -0.23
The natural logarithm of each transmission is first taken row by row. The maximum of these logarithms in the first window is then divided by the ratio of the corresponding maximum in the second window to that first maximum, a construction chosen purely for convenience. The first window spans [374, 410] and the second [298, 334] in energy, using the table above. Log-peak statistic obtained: 0.96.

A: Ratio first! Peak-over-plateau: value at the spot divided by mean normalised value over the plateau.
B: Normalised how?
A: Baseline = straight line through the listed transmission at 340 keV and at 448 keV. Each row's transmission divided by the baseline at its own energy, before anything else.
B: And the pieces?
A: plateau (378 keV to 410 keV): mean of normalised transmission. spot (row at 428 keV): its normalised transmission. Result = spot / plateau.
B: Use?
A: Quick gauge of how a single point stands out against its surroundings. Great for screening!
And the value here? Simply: 1.01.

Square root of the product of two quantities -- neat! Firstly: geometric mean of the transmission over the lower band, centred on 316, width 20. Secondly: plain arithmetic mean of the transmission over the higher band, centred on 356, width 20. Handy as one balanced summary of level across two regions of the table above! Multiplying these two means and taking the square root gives 2.55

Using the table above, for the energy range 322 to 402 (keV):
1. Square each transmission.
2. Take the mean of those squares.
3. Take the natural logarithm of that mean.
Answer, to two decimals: 1.88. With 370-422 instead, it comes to 1.86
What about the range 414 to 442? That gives 1.91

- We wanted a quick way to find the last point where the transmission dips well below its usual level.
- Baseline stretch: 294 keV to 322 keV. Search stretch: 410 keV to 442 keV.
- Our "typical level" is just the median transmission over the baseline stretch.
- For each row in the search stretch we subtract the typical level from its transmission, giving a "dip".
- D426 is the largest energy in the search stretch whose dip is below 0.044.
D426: 416 keV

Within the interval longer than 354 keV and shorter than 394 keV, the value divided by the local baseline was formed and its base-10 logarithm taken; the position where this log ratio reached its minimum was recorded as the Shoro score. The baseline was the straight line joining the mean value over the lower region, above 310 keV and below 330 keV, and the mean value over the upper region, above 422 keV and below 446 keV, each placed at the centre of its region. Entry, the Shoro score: 388 keV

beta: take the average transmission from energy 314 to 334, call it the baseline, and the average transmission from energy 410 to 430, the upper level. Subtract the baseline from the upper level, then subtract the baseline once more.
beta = -2.47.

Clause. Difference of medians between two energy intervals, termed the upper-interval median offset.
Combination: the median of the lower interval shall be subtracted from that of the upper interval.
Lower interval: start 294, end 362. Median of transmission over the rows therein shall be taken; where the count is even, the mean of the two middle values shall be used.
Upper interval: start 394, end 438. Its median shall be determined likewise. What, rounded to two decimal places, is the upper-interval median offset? 0.02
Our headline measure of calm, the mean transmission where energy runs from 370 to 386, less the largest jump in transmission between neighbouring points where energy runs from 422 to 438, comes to 2.46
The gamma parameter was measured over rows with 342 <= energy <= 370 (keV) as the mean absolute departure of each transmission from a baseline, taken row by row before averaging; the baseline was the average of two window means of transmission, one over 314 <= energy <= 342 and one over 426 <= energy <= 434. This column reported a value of 0.05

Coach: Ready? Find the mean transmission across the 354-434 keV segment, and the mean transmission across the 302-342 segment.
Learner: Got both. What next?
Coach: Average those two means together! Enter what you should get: 2.54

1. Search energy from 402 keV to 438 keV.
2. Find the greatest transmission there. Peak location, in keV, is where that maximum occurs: 432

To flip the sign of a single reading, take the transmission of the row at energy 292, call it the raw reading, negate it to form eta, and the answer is -2.50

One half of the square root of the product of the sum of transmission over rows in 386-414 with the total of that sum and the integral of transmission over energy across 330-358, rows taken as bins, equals 19.9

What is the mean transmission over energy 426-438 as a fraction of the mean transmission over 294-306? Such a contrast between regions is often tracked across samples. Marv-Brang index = 1.08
